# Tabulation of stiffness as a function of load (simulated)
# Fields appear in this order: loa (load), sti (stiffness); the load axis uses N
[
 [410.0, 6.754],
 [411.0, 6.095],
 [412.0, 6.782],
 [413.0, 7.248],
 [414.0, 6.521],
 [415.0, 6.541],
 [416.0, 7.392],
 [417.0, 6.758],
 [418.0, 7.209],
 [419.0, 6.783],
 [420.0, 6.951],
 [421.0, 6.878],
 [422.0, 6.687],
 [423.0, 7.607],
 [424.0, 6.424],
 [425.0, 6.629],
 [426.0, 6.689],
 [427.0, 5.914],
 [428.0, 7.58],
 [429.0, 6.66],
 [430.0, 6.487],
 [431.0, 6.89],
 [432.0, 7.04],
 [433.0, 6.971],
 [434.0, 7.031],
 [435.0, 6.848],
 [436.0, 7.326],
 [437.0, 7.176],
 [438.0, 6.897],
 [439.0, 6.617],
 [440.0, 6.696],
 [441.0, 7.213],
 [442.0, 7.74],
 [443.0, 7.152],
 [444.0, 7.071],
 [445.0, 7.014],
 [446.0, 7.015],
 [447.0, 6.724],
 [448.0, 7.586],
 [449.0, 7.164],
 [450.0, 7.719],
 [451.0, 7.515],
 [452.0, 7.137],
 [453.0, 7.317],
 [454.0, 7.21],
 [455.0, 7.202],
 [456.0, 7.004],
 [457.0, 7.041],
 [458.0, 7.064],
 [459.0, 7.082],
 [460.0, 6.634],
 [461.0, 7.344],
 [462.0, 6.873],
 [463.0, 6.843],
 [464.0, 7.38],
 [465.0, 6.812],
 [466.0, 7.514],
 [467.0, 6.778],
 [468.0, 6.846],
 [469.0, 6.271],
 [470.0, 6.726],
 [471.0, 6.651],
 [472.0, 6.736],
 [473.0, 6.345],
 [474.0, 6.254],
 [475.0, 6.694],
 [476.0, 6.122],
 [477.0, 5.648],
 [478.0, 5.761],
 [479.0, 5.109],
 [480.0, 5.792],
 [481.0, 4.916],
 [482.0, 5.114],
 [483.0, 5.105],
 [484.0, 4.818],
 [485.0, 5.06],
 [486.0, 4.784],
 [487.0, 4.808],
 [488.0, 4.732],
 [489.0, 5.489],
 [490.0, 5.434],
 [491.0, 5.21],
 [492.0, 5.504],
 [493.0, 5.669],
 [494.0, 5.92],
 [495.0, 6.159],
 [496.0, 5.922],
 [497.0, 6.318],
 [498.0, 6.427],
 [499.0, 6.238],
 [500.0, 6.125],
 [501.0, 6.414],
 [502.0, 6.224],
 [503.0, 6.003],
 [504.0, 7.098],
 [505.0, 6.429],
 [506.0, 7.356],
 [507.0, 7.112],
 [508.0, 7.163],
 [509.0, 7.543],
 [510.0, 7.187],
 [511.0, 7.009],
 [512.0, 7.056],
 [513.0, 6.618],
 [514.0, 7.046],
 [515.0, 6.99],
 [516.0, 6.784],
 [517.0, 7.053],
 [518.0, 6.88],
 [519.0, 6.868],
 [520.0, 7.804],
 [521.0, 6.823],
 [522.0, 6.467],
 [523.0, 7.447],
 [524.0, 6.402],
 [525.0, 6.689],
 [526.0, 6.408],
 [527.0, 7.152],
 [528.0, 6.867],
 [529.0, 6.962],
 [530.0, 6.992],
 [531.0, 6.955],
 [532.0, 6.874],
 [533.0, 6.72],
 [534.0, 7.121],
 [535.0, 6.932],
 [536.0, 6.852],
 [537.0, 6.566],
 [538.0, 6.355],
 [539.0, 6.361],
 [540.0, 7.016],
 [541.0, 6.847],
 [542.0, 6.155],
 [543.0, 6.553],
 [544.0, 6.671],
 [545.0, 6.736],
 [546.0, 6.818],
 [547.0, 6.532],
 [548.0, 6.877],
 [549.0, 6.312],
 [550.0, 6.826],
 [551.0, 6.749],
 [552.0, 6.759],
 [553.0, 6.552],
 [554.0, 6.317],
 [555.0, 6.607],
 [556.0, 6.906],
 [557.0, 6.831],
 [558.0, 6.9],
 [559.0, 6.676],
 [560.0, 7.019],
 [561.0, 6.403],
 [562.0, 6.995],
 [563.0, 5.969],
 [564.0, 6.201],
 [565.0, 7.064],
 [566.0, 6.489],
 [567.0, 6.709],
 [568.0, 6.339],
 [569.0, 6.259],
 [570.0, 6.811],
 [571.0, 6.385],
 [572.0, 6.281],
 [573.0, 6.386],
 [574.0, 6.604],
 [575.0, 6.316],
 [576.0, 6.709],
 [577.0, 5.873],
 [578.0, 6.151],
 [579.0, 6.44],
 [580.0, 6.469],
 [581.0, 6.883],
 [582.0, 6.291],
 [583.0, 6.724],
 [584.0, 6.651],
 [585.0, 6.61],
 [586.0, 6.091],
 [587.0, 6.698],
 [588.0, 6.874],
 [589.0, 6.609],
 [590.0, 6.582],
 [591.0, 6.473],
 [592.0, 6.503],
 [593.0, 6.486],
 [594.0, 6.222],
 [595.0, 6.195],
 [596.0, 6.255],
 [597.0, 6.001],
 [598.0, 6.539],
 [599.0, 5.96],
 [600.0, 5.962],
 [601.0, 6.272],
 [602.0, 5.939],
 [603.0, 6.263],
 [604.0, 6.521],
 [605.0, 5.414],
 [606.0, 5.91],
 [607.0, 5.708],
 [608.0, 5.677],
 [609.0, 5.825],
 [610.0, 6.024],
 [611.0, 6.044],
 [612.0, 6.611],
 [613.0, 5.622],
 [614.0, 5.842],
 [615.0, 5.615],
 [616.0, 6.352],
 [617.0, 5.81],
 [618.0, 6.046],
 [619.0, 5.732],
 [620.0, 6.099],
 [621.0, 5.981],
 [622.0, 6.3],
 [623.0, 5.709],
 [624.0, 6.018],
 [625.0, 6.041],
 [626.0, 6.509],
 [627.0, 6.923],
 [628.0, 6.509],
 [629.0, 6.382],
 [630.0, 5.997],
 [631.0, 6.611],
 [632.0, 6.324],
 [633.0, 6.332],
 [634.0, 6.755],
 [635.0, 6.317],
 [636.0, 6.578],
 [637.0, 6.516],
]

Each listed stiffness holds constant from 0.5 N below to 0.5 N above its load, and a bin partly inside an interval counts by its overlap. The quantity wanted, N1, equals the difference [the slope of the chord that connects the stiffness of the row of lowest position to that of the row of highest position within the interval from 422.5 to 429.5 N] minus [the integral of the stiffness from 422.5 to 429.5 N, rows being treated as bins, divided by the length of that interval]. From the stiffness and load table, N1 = -6.9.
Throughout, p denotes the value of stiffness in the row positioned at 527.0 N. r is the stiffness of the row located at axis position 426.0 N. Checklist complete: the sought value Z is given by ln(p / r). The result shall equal 0.07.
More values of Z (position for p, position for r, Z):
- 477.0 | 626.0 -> -0.14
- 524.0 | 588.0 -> -0.07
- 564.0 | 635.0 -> -0.02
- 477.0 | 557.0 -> -0.19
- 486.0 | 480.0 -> -0.19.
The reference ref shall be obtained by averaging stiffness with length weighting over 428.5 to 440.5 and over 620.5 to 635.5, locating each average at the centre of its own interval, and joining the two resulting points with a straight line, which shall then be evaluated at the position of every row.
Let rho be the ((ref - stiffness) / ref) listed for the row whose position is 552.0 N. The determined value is -0.03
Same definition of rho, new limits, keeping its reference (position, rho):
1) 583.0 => -0.04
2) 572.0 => 0.03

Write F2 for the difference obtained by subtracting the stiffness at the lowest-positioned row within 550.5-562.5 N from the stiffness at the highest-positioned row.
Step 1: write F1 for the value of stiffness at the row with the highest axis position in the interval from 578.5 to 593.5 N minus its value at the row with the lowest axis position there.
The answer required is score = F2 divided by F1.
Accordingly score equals 5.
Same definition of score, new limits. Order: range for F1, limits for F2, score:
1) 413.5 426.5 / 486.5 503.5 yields 7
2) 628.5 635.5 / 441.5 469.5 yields 23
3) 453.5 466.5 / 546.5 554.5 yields -1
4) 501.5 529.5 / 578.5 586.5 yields 0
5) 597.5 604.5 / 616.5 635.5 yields -28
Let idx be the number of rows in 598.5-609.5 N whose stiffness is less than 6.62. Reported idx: 11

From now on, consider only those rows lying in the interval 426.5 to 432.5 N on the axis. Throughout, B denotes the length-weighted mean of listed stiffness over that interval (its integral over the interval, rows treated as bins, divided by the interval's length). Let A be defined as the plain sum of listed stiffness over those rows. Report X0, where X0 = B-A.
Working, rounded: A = 41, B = 6.76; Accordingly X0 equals -33.8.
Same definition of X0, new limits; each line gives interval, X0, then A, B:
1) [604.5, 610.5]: -28.8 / 35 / 5.76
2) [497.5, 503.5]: -31.2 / 37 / 6.24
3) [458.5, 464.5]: -35.1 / 42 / 7.03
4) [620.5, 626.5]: -30.5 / 37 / 6.09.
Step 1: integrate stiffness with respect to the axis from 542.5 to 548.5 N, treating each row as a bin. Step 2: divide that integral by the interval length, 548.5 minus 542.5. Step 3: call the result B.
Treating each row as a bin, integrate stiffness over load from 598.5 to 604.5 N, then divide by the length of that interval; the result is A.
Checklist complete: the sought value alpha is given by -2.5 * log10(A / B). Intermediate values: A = 6.15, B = 6.70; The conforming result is 0.09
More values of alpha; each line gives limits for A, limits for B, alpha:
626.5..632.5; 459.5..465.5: 0.08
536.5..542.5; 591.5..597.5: -0.05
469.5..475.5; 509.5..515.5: 0.07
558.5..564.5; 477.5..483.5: -0.23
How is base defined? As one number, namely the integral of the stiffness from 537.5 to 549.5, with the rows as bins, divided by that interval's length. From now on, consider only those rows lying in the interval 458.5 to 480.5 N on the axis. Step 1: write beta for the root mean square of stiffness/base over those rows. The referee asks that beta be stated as 1.00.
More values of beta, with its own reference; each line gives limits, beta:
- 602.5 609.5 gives 0.90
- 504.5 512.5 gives 1.08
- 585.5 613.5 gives 0.94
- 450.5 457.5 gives 1.09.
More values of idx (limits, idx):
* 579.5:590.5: 6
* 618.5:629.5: 10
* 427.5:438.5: 1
